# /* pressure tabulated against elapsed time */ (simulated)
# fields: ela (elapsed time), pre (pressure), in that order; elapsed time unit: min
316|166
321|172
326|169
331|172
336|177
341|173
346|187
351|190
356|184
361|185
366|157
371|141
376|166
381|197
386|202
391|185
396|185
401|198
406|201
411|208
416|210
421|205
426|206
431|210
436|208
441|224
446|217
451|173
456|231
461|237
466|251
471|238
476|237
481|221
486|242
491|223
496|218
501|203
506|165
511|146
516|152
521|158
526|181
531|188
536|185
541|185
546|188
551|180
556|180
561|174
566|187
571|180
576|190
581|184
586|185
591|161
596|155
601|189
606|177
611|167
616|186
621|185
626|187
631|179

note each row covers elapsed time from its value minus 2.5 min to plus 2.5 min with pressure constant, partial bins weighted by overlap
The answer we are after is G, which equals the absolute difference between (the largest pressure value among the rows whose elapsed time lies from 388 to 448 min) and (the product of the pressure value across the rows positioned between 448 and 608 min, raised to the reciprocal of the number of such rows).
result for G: 33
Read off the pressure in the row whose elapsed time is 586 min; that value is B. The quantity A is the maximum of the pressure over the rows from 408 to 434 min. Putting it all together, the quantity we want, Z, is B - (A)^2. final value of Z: -43915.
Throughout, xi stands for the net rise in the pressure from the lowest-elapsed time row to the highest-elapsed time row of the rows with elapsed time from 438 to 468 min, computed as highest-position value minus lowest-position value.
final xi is 27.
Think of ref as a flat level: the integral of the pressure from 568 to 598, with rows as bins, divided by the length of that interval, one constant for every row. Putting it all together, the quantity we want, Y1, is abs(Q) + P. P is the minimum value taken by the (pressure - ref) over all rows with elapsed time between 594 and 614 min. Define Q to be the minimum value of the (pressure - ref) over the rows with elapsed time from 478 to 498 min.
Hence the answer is 20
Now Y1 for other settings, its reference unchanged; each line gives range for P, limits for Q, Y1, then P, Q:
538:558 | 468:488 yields 48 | 4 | 45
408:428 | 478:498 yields 70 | 29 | 42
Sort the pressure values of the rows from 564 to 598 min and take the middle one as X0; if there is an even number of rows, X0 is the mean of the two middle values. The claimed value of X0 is 184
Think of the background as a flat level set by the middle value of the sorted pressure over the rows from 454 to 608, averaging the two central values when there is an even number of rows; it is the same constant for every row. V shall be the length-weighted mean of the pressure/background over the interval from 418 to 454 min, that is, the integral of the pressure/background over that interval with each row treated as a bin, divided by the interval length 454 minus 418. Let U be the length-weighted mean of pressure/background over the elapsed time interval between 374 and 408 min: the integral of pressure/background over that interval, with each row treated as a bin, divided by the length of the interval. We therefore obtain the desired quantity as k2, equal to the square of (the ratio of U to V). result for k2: 0.85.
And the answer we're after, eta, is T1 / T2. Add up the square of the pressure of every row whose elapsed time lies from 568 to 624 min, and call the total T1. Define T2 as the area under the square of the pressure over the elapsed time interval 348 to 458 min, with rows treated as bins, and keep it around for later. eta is 0.08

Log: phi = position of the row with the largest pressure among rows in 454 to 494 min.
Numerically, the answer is 466 min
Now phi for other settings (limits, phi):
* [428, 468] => 466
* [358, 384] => 381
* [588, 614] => 601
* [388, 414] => 411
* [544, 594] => 576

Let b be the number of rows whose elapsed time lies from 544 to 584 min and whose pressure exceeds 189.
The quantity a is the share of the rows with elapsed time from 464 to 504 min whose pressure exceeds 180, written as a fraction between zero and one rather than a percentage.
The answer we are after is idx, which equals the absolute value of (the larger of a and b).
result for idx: 1.00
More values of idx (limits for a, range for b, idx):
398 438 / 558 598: 1.00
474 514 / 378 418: 6.00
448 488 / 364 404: 3.00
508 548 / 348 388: 3.00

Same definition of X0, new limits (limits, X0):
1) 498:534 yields 165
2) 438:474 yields 231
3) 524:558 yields 185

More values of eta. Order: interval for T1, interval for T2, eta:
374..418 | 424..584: 0.05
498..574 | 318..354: 0.42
